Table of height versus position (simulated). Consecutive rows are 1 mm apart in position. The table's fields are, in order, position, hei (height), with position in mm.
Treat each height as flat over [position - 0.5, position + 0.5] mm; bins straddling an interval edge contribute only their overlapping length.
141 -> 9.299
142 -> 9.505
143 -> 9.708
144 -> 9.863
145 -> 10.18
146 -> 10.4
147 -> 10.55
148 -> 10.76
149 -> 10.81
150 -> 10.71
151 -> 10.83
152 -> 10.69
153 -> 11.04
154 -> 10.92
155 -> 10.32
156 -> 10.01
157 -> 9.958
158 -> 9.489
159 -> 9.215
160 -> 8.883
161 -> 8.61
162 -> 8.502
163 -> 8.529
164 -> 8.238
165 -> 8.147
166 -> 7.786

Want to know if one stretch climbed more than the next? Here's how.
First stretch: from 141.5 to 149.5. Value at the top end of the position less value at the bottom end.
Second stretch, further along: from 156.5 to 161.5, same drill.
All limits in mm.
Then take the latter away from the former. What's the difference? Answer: 2.7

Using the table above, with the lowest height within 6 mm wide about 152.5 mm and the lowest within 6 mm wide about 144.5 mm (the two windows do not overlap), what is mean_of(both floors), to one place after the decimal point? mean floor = 9.9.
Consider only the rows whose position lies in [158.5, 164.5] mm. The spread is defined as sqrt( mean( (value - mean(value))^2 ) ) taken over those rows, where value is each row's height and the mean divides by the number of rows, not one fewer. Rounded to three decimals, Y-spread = 0.311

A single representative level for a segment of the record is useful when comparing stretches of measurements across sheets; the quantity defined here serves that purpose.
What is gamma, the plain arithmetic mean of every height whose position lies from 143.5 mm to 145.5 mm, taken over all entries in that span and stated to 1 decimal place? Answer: 10.0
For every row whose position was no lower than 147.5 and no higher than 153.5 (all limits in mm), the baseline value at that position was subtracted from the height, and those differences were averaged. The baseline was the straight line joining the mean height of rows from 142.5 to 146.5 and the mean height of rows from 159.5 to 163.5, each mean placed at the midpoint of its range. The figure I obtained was 1.3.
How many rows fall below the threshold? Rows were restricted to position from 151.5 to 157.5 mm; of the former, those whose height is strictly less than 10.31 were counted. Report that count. 2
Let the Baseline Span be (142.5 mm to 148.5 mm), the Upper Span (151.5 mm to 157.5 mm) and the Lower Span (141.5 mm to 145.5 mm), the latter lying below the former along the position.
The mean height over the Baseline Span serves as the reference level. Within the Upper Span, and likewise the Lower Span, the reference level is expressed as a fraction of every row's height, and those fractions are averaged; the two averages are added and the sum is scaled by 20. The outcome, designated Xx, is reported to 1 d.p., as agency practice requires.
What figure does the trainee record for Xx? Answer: 40.5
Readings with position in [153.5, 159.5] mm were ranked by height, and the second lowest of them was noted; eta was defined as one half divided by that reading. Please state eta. 0.053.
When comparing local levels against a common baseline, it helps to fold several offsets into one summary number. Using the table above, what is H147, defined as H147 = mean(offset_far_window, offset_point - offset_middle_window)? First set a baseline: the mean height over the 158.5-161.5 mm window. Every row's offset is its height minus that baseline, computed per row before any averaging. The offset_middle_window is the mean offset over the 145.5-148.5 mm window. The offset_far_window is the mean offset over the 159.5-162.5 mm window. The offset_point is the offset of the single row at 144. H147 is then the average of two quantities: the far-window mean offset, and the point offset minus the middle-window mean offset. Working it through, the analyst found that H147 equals -0.5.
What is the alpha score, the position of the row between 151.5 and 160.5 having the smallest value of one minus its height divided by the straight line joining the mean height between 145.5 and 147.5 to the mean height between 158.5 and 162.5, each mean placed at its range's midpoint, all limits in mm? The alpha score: 154 mm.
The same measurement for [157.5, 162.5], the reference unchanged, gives 158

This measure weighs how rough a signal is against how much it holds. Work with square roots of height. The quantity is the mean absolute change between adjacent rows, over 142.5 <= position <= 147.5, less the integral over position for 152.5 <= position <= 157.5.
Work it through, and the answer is -16.1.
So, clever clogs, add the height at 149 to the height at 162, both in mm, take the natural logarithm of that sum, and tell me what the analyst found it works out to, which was 2.96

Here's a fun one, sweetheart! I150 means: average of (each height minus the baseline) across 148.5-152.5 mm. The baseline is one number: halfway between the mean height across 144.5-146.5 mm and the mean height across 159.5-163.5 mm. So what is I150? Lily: 1.3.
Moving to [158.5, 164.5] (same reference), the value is -0.8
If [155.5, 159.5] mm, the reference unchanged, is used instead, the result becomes 0.2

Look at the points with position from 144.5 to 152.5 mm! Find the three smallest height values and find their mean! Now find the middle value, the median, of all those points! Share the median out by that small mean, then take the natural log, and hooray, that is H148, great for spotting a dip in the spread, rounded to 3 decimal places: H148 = 0.031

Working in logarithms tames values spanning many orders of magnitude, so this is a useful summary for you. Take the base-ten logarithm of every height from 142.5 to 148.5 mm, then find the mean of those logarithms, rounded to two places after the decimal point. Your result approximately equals 1.01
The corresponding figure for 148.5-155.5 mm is 1.03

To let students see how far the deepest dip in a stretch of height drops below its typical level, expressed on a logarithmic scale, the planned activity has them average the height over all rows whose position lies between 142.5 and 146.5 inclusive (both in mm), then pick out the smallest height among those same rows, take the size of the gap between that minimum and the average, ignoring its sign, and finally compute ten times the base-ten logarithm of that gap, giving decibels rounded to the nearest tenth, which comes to -4.8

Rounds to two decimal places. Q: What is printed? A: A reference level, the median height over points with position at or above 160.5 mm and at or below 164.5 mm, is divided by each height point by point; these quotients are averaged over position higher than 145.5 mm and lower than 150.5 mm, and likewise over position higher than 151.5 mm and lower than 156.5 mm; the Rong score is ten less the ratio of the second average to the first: 8.99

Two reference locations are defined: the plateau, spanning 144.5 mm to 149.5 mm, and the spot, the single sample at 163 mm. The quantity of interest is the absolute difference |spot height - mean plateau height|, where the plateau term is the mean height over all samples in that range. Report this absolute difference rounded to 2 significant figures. 2.0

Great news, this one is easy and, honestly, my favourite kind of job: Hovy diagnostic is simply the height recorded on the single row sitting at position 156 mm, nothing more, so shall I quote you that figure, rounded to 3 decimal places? 10.010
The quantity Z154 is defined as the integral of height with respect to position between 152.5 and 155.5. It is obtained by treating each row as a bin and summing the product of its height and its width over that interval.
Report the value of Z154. 32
